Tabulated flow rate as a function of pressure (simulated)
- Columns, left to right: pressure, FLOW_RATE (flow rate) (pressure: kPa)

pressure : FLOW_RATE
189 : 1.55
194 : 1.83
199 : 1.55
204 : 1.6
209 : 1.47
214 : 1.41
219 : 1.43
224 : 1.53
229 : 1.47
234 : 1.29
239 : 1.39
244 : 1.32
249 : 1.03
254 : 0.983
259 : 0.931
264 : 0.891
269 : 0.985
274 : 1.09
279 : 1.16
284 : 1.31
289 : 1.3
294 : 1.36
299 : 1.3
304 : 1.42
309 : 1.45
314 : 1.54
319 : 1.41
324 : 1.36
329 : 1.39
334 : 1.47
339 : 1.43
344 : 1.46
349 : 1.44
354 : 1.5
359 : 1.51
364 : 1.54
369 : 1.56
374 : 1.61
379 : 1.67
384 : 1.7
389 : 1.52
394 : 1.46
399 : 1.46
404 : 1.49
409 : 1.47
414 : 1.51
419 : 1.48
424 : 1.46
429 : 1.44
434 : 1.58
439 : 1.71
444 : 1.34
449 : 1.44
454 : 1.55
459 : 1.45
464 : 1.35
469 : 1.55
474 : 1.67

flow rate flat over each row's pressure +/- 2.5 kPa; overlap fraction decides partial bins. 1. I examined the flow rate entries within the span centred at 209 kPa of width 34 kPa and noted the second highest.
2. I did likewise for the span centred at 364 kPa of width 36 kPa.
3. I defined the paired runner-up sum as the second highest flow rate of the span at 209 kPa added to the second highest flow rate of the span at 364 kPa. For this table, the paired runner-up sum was 3.21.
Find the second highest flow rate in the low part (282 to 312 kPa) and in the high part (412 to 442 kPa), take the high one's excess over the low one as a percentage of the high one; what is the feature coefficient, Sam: 10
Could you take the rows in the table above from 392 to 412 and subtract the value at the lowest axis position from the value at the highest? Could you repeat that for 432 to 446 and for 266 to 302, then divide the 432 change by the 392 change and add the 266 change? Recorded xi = -23.7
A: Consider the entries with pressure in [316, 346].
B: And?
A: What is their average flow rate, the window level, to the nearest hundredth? 1.42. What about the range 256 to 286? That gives 1.06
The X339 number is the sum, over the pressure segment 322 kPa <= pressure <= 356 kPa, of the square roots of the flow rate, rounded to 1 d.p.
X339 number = 8.4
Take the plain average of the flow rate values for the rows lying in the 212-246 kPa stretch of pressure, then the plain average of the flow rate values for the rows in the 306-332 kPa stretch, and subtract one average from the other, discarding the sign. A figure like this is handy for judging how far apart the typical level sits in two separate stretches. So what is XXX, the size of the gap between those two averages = 0.024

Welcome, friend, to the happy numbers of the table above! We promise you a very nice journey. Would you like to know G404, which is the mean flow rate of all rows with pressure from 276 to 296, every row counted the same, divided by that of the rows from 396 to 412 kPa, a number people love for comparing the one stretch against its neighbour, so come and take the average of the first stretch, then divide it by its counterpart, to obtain 0.87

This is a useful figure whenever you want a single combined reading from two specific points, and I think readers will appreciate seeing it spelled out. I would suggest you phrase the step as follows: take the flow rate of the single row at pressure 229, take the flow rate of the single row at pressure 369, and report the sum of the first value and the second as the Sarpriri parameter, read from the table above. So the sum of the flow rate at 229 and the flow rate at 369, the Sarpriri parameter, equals 3.03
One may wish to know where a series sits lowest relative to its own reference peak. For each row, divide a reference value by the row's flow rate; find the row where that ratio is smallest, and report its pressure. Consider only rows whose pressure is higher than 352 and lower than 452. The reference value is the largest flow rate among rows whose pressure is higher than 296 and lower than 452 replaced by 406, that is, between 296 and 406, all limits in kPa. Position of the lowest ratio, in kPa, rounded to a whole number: 439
